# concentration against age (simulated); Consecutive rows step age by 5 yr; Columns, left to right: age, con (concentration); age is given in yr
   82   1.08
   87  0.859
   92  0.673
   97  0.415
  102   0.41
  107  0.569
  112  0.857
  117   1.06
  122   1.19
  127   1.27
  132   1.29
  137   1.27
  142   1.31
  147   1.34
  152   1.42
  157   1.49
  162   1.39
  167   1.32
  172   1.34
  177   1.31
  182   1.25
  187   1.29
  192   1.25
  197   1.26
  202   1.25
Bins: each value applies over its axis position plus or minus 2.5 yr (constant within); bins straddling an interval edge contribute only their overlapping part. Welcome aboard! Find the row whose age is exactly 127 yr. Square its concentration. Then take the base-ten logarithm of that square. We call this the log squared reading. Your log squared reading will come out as 0.21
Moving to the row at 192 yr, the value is 0.19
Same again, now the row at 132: 0.22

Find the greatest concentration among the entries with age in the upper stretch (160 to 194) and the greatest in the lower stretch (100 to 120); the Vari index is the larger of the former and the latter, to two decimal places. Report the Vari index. 1.39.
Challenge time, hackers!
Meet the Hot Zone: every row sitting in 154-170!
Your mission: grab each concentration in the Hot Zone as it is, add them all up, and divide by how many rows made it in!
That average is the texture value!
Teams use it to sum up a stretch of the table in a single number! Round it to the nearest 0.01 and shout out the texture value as 1.40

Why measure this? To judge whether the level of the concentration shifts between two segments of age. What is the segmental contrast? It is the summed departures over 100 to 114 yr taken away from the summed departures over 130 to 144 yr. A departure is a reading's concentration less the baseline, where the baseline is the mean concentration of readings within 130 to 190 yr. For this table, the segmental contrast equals 2.0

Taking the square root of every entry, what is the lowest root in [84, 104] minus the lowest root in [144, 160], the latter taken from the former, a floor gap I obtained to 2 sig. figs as -0.52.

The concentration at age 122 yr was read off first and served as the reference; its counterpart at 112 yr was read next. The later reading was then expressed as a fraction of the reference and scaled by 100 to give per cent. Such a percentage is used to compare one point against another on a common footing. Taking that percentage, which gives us 72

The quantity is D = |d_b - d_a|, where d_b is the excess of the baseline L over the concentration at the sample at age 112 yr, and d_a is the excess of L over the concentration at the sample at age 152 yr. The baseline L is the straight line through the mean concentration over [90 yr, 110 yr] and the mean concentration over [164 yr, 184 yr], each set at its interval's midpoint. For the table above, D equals 0.14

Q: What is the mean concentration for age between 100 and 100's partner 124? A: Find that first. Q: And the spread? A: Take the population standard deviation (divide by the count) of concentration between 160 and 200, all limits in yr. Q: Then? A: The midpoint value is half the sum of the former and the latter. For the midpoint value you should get 0.43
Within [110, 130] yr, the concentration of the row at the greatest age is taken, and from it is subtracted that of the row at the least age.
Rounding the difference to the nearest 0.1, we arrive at 0.4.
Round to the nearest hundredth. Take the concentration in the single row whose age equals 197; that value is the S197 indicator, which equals 1.26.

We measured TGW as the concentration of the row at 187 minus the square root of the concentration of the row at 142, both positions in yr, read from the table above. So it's 0.1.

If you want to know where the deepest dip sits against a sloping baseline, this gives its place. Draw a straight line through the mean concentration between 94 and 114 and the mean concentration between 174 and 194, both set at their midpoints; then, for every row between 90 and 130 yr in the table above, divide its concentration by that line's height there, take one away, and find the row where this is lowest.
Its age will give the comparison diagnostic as 102 yr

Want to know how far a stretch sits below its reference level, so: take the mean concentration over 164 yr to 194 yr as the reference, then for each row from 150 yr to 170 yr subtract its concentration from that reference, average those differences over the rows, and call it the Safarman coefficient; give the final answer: -0.11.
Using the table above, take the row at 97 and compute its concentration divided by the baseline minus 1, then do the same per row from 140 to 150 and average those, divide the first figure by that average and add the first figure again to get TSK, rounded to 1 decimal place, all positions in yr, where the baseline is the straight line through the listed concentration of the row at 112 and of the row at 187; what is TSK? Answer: -2.2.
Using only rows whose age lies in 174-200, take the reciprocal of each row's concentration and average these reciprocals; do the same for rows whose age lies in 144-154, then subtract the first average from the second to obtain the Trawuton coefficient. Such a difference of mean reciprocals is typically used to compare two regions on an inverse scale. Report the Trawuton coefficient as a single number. -0.06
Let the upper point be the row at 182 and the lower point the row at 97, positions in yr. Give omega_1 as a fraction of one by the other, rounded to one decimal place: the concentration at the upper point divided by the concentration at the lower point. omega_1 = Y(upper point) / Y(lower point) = 3.0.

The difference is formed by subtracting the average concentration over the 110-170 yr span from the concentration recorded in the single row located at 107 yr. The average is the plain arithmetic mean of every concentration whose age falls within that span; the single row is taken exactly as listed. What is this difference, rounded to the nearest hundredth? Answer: -0.70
